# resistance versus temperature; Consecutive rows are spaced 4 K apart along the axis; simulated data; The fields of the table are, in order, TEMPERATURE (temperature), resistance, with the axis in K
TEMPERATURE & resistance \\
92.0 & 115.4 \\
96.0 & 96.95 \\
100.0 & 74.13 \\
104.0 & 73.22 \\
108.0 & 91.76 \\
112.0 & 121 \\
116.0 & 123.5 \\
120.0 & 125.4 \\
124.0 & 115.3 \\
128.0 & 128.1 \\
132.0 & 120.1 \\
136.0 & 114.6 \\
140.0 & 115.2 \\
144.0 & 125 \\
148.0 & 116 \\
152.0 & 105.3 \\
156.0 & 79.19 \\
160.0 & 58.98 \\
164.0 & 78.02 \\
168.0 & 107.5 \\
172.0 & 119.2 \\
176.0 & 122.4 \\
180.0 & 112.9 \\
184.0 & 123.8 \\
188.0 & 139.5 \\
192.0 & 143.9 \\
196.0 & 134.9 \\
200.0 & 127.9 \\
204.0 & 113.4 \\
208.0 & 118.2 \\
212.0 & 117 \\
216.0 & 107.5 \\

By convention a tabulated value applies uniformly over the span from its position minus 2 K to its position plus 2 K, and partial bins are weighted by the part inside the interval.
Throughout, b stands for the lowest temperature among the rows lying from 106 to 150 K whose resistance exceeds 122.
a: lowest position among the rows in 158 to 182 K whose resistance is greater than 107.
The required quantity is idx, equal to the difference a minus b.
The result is 52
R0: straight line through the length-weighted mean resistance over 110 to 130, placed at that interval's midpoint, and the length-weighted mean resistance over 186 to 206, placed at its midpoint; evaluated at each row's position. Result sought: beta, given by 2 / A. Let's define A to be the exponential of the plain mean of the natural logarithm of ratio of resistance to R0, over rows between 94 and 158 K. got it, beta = 2.33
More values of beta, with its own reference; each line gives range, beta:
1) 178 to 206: 2.06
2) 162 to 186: 2.36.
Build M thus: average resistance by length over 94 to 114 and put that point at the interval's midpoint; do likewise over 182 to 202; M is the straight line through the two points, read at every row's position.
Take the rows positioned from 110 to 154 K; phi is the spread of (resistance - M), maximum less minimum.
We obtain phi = 36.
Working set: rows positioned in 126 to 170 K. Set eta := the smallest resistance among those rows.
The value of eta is 58.98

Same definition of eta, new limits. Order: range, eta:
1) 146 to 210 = 58.98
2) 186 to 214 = 113.4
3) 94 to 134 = 73.22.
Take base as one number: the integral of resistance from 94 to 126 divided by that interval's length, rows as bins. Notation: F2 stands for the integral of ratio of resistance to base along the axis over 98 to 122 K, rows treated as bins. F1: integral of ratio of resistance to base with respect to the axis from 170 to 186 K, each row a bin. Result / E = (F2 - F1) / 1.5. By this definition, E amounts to 3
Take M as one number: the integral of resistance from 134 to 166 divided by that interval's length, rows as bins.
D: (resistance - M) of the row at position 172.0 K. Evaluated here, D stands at 20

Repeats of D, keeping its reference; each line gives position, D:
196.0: 36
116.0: 24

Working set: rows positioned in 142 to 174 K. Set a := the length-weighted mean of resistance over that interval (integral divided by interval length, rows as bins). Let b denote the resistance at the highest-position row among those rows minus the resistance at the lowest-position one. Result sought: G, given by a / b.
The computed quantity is -17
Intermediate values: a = 99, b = -6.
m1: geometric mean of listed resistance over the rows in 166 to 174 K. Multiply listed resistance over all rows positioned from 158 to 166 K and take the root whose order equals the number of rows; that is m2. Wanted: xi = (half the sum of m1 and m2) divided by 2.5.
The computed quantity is 36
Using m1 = 113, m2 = 68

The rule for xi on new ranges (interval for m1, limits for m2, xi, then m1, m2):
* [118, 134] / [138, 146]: 48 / 122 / 120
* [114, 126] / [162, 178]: 45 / 121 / 105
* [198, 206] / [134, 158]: 46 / 120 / 108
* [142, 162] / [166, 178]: 42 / 93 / 116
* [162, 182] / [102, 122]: 42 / 107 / 105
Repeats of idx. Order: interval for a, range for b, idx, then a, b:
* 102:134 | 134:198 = -32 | 112.0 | 144.0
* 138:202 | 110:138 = 24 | 140.0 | 116.0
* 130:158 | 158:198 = -44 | 132.0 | 176.0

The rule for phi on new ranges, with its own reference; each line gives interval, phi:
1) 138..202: 74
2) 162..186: 39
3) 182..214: 37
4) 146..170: 63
